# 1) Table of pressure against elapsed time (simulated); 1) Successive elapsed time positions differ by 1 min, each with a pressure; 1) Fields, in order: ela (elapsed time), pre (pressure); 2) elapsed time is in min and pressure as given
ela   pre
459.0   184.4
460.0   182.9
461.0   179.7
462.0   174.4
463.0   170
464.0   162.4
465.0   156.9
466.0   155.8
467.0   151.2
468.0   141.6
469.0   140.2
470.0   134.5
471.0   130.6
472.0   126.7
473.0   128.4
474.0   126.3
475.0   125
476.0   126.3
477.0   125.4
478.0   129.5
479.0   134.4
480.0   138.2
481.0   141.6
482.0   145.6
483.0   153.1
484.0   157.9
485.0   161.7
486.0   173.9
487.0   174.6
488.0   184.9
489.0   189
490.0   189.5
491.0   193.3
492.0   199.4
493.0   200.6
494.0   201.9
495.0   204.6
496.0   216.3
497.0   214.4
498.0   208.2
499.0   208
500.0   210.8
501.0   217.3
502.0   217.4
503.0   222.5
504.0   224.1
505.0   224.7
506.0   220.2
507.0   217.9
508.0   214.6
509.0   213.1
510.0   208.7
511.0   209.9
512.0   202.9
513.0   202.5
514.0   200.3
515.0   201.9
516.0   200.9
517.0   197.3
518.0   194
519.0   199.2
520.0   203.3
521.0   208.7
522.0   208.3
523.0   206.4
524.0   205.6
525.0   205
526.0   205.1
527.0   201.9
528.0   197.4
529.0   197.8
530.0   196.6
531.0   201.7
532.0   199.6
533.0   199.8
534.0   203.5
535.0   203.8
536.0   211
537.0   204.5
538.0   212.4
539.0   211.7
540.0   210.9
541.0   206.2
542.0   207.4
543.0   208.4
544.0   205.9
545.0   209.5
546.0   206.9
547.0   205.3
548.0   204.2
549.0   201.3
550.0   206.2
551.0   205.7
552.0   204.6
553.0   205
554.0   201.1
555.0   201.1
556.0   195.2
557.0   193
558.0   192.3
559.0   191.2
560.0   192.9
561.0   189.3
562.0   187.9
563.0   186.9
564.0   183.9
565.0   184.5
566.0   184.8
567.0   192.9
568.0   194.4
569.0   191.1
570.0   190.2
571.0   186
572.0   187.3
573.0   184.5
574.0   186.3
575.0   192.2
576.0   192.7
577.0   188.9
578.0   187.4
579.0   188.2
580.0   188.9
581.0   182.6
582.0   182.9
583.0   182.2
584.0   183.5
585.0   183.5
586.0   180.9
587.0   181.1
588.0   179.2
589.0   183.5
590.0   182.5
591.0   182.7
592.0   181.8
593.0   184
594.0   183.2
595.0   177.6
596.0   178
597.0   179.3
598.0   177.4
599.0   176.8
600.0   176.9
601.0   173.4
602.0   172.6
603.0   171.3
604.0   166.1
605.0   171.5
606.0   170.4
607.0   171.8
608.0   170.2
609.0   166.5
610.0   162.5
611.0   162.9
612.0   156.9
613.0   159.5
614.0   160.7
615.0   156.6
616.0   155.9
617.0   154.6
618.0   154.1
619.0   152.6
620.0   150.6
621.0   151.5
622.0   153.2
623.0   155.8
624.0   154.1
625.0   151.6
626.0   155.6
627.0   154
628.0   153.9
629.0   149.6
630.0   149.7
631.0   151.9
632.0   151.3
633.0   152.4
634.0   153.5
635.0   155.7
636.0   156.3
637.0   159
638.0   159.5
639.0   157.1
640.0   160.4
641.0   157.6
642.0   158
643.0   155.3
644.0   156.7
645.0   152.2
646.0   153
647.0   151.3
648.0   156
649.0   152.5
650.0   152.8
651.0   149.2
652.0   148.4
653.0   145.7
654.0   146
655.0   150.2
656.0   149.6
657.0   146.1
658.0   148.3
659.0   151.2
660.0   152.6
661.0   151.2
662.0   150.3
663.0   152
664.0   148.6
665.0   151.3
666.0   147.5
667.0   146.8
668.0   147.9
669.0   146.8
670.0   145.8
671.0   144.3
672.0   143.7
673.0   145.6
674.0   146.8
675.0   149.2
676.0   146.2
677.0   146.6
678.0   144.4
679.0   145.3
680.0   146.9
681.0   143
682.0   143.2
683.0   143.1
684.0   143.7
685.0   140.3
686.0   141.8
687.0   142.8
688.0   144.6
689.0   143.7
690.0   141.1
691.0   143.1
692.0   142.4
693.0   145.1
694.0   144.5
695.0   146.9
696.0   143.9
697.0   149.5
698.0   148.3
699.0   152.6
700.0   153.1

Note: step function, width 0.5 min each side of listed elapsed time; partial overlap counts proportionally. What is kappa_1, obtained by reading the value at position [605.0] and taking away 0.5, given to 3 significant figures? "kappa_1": 171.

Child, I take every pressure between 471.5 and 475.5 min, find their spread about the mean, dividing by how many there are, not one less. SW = 1.2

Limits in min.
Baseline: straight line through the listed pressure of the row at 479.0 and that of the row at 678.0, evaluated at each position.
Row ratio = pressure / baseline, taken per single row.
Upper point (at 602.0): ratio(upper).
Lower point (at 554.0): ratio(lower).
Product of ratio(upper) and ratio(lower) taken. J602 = 1.79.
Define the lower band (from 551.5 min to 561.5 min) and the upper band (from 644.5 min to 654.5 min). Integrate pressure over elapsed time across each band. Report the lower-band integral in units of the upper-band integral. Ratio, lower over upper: 1.30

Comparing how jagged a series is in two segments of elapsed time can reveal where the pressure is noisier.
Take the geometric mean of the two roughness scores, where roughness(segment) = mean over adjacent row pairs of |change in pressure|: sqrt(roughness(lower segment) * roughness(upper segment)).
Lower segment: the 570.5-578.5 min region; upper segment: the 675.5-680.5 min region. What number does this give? 1.79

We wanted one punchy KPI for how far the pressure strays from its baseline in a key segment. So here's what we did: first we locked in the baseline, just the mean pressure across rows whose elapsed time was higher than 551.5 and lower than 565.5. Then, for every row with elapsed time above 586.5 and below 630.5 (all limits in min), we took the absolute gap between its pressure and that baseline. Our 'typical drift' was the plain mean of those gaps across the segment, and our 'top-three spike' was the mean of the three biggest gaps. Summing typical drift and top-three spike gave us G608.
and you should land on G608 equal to 71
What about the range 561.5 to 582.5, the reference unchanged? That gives 16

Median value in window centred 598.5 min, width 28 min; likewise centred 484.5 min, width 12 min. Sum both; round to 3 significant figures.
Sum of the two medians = 337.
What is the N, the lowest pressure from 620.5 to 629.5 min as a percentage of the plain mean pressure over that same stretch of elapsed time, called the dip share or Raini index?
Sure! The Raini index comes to 98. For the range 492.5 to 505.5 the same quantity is 94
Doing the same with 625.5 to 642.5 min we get 96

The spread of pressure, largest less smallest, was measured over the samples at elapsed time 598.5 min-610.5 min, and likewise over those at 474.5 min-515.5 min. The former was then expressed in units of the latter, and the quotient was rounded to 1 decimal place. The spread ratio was 0.1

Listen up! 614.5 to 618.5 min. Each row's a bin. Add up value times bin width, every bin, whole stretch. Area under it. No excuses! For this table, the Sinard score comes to 621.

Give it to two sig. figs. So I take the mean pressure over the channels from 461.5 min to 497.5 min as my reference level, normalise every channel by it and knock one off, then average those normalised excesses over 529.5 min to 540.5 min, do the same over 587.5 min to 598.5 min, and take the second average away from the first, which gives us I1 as 0.15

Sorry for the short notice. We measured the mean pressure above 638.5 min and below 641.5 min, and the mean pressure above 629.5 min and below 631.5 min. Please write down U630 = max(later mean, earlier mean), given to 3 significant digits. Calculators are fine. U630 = 158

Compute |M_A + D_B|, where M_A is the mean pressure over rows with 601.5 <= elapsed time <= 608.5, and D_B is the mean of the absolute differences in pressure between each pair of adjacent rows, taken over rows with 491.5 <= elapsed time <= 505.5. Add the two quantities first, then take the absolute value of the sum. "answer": 174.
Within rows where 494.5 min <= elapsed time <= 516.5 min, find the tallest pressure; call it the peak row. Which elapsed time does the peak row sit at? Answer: 505.0 min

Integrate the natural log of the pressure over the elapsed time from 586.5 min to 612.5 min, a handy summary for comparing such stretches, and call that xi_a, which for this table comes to 134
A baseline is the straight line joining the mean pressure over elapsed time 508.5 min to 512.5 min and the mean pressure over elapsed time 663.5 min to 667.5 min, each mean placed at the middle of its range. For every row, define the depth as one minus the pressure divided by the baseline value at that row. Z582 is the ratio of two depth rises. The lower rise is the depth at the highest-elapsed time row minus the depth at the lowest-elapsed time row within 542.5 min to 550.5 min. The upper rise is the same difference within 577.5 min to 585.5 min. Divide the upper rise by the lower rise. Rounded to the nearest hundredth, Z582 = -1.75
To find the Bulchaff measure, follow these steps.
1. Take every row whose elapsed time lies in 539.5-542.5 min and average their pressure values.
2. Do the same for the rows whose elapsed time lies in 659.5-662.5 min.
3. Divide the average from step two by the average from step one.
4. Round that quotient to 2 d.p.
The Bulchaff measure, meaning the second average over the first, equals 0.73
